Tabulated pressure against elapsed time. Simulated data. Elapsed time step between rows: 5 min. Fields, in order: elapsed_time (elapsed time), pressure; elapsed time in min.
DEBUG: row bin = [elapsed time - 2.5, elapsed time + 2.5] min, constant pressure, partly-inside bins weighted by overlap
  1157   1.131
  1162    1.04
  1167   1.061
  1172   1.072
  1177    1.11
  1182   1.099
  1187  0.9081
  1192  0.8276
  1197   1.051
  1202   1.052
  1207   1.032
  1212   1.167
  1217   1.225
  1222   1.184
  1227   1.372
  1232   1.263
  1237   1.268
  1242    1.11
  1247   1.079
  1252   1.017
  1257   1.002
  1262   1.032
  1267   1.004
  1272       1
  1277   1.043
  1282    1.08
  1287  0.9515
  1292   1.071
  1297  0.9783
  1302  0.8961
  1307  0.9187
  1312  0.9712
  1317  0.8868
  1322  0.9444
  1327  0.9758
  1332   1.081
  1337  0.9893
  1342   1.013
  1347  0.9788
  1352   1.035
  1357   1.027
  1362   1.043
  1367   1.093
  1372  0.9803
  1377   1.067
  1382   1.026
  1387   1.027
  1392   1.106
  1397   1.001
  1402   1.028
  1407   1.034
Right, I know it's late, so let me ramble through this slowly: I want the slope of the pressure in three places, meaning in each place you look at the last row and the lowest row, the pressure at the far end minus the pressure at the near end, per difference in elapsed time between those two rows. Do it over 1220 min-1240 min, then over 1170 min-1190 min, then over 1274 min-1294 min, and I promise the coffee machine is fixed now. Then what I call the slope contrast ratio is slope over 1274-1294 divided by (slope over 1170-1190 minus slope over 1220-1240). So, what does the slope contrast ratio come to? -0.1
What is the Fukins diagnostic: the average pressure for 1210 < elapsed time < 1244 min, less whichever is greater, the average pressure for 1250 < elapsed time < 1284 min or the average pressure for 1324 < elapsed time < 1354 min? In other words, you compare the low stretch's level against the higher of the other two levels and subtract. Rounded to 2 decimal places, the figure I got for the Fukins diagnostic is 0.20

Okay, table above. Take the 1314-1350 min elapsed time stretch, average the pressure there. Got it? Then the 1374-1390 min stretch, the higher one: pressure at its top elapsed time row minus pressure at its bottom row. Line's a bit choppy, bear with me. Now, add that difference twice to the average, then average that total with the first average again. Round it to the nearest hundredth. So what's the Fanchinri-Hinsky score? 0.94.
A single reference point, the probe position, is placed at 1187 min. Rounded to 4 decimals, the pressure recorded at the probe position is 0.9081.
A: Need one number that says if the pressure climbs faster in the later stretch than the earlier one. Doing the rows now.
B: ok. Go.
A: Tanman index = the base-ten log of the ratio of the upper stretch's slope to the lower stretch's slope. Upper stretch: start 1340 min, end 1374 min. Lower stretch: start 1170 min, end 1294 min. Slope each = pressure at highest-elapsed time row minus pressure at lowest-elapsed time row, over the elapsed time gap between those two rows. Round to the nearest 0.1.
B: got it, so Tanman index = 2.1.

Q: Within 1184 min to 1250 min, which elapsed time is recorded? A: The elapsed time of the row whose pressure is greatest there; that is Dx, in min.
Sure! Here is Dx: 1227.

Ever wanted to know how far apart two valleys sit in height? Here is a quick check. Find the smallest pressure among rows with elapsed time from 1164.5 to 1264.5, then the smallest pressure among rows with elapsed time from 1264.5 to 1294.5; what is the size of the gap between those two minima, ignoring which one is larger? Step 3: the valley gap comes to 0.12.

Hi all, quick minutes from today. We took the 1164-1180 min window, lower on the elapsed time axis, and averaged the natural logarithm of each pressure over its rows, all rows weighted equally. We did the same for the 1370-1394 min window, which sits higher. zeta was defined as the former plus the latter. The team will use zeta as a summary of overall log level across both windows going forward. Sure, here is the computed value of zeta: 0.12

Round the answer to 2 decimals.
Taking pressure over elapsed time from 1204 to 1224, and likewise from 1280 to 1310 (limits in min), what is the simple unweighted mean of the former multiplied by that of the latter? 1.13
